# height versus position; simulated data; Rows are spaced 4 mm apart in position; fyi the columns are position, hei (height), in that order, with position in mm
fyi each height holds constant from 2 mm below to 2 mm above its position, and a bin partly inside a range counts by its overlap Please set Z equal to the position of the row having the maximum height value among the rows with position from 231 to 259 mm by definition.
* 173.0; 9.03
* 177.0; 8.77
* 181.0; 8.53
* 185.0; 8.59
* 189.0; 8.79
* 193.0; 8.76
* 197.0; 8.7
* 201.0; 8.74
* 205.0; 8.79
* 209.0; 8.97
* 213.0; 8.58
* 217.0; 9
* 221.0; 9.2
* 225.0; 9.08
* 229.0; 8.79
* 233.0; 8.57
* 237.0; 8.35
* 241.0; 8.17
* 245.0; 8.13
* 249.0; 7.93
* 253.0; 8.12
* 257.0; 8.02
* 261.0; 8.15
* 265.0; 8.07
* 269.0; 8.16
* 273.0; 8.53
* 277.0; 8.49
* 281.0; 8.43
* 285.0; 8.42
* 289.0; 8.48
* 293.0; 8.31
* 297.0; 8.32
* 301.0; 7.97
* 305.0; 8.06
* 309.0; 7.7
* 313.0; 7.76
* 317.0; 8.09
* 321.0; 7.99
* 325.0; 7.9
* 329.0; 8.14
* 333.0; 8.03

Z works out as 233.0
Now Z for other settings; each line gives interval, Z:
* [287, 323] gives 289.0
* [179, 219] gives 217.0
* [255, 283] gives 273.0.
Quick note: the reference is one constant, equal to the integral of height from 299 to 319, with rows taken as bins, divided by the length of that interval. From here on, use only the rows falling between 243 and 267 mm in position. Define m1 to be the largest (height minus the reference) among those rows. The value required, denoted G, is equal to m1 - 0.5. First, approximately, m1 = 0.2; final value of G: -0.27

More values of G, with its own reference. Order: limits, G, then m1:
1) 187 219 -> 0.58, 1.1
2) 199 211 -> 0.55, 1.1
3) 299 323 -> -0.33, 0.2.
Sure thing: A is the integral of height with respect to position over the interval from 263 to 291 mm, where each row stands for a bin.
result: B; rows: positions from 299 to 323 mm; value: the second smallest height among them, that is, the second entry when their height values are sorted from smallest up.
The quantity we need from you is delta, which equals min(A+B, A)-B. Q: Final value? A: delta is 227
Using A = 234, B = 7.76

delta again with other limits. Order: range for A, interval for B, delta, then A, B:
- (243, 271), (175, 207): 218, 226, 8.59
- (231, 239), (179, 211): 59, 68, 8.59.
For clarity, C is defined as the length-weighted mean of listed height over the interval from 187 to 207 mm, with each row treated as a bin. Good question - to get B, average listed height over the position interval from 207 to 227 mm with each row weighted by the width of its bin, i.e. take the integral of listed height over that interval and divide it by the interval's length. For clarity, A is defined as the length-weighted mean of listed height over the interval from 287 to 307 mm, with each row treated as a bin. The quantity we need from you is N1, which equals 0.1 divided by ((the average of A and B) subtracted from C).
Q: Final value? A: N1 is 0.6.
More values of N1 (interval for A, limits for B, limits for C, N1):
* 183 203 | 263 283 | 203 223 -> 0.3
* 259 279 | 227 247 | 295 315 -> -0.3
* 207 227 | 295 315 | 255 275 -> -0.4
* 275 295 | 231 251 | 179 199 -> 0.3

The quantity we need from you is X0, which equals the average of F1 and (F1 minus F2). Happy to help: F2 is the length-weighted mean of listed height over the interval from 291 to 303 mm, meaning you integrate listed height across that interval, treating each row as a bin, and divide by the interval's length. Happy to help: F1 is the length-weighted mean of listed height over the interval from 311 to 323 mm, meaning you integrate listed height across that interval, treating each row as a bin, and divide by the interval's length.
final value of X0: 3.85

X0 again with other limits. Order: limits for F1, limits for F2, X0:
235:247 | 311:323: 4.24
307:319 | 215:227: 3.30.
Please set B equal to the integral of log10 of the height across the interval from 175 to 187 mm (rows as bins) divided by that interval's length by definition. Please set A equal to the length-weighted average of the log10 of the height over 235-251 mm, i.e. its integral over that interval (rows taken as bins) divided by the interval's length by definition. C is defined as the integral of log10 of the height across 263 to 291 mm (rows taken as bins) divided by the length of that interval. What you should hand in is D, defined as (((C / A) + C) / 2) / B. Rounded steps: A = 0.911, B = 0.936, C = 0.923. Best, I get 1.03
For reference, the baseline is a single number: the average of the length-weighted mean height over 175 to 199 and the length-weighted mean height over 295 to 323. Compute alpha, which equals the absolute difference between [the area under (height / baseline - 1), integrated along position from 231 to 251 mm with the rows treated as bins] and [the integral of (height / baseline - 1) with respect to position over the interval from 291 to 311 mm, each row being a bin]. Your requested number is 0.4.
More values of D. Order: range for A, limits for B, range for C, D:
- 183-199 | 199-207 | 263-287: 1.01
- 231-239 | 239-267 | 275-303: 1.05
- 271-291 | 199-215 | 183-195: 1.04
